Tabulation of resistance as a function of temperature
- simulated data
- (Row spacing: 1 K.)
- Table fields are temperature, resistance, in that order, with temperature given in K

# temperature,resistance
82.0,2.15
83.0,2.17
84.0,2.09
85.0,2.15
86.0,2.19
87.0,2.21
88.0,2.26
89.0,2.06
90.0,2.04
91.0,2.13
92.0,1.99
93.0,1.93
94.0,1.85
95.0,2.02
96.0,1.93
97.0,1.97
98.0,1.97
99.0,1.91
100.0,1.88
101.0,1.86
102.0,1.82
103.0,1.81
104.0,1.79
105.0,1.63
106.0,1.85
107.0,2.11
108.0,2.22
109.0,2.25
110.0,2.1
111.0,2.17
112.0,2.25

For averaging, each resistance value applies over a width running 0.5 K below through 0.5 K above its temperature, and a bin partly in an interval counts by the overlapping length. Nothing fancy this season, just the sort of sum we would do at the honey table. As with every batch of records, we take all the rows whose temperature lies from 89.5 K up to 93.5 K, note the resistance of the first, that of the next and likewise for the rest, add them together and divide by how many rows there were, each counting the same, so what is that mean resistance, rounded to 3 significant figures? 2.02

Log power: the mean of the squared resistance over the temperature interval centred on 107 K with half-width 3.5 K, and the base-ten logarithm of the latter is 0.60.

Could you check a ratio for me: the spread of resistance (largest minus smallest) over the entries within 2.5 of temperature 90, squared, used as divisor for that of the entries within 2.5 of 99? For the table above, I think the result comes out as 1.5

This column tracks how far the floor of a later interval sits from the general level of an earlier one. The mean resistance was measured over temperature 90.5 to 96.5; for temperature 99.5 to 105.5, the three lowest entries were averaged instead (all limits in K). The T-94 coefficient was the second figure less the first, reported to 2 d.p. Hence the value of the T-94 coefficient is -0.23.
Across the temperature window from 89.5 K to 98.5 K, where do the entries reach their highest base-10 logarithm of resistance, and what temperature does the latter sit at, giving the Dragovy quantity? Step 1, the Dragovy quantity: 91.0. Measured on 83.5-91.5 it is 88.0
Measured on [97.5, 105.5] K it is 98.0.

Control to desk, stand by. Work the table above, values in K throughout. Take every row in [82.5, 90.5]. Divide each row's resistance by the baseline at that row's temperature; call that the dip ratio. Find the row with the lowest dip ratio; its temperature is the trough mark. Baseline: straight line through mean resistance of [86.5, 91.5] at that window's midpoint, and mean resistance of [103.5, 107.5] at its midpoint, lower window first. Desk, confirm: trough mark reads 84.0 K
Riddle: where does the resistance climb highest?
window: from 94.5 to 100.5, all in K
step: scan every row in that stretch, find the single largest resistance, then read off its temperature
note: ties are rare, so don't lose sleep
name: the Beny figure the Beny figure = 95.0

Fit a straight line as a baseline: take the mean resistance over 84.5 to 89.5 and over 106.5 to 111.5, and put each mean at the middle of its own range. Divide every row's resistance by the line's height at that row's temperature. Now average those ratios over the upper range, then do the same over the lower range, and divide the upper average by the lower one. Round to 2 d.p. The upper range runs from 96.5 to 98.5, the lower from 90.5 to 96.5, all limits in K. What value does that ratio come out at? 1.00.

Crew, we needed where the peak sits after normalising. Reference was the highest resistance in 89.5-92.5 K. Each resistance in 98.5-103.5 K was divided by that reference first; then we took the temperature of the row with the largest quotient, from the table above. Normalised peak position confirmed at 99.0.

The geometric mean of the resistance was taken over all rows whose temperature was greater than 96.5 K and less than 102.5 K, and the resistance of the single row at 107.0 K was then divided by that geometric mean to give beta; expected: 1.11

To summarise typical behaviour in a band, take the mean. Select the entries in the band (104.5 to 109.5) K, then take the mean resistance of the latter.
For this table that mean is 2.01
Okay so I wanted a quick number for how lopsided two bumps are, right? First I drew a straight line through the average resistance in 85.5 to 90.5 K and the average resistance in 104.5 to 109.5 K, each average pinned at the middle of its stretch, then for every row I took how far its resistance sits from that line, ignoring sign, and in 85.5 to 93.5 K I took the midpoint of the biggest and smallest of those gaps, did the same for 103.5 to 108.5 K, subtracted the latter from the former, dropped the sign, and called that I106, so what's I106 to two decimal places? 0.15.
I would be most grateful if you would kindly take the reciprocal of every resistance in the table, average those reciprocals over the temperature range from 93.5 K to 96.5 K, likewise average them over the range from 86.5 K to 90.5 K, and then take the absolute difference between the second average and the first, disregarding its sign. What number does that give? 0.050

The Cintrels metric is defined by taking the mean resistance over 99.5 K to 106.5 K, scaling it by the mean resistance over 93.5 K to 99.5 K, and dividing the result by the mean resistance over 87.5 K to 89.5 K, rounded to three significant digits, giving 1.62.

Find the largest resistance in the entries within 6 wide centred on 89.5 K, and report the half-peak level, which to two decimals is 1.13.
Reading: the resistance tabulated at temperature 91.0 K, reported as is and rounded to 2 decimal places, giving 2.13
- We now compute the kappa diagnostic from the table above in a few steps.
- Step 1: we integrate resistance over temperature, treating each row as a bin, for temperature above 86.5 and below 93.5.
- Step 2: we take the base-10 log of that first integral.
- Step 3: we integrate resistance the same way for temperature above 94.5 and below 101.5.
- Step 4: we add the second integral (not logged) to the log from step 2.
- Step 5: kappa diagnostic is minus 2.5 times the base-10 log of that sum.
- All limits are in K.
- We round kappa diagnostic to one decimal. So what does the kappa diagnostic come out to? -2.9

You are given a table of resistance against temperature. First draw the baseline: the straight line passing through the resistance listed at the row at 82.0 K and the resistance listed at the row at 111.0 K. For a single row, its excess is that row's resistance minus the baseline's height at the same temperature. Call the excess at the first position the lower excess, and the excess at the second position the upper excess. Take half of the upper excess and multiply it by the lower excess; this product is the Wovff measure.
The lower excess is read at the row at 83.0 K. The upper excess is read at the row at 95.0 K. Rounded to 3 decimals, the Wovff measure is -0.001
